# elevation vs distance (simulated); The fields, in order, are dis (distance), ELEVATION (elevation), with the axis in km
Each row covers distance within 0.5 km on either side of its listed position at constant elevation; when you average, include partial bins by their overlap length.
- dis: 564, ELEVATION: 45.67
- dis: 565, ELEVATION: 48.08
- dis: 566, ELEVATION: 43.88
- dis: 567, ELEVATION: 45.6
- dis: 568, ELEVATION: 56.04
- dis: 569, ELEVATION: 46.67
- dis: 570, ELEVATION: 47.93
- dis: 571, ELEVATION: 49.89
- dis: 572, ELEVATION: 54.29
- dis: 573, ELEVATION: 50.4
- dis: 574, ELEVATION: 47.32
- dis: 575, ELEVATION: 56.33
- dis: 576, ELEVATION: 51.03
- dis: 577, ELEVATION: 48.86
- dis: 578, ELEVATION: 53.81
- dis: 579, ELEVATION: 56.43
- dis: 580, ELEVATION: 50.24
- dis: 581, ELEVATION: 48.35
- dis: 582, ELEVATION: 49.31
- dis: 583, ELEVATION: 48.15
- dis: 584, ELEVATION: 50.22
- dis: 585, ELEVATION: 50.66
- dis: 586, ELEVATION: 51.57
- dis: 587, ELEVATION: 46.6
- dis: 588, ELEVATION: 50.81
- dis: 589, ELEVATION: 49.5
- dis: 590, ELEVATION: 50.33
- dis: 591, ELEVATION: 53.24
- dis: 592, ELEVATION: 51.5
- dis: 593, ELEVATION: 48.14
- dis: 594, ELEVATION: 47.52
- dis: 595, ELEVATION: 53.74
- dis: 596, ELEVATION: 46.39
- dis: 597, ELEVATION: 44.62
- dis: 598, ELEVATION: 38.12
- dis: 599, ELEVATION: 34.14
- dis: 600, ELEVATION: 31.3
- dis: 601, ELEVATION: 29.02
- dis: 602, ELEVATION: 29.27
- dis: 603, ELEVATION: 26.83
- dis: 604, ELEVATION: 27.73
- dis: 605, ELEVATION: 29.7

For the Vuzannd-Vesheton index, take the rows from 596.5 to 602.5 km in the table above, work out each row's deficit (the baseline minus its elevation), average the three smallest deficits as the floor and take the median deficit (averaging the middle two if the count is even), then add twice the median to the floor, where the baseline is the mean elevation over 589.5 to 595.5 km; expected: 48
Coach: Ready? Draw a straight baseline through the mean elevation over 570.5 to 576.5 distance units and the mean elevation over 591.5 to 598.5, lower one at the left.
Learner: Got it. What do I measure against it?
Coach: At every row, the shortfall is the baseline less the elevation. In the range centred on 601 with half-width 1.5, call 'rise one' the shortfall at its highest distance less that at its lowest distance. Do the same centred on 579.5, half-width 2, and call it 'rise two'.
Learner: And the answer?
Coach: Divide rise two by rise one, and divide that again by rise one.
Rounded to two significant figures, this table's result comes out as 1.8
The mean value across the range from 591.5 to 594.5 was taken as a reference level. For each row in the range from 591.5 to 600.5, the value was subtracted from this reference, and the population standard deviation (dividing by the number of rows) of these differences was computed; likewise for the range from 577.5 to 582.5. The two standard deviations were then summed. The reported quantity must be 10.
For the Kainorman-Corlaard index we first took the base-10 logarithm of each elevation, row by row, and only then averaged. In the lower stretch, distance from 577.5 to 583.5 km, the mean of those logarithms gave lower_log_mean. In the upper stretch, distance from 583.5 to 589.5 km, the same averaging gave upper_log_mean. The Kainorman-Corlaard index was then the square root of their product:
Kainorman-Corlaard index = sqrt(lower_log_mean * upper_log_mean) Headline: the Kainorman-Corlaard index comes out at 1.70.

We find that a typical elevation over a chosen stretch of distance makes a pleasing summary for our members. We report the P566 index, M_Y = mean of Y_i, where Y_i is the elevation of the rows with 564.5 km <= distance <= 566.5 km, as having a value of 46.0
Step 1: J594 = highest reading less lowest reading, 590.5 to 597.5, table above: 9.1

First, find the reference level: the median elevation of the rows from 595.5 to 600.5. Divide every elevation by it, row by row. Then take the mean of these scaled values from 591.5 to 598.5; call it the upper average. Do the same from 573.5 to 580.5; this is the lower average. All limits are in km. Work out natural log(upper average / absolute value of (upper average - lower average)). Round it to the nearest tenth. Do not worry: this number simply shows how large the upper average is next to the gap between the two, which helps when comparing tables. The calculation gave 2.3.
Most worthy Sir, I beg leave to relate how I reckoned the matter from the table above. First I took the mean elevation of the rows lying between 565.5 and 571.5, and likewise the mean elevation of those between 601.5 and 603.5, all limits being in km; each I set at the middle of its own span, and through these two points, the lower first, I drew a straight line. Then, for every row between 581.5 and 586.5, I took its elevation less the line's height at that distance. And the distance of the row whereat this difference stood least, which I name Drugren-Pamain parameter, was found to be 583 km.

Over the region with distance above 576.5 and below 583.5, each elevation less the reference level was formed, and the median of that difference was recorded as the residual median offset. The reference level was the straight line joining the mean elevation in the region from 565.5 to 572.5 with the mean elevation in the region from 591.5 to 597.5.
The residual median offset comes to 0.40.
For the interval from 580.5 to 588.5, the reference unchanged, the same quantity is 0.87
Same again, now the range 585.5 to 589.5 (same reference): 1.38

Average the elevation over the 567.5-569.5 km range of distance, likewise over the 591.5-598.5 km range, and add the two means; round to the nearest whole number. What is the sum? 99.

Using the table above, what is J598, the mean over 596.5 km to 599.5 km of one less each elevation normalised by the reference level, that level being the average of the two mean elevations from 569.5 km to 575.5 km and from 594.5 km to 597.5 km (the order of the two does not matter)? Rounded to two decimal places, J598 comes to 0.22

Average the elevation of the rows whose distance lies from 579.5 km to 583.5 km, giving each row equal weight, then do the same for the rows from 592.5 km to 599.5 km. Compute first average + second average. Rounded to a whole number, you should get 94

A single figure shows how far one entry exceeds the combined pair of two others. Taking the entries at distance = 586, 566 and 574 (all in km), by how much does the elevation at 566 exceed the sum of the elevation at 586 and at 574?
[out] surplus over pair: -55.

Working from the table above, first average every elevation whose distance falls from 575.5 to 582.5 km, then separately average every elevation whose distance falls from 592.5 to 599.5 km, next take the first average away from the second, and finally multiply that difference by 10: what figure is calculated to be -65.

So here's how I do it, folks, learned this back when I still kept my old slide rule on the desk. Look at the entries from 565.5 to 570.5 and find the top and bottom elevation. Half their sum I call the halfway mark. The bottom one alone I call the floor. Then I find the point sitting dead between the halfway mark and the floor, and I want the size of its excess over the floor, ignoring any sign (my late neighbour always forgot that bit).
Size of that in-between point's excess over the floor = 3.04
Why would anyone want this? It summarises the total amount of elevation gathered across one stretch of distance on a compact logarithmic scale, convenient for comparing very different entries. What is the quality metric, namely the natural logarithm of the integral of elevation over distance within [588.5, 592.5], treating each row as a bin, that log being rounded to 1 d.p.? 5.3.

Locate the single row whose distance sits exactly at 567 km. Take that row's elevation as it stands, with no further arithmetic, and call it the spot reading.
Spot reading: 45.6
